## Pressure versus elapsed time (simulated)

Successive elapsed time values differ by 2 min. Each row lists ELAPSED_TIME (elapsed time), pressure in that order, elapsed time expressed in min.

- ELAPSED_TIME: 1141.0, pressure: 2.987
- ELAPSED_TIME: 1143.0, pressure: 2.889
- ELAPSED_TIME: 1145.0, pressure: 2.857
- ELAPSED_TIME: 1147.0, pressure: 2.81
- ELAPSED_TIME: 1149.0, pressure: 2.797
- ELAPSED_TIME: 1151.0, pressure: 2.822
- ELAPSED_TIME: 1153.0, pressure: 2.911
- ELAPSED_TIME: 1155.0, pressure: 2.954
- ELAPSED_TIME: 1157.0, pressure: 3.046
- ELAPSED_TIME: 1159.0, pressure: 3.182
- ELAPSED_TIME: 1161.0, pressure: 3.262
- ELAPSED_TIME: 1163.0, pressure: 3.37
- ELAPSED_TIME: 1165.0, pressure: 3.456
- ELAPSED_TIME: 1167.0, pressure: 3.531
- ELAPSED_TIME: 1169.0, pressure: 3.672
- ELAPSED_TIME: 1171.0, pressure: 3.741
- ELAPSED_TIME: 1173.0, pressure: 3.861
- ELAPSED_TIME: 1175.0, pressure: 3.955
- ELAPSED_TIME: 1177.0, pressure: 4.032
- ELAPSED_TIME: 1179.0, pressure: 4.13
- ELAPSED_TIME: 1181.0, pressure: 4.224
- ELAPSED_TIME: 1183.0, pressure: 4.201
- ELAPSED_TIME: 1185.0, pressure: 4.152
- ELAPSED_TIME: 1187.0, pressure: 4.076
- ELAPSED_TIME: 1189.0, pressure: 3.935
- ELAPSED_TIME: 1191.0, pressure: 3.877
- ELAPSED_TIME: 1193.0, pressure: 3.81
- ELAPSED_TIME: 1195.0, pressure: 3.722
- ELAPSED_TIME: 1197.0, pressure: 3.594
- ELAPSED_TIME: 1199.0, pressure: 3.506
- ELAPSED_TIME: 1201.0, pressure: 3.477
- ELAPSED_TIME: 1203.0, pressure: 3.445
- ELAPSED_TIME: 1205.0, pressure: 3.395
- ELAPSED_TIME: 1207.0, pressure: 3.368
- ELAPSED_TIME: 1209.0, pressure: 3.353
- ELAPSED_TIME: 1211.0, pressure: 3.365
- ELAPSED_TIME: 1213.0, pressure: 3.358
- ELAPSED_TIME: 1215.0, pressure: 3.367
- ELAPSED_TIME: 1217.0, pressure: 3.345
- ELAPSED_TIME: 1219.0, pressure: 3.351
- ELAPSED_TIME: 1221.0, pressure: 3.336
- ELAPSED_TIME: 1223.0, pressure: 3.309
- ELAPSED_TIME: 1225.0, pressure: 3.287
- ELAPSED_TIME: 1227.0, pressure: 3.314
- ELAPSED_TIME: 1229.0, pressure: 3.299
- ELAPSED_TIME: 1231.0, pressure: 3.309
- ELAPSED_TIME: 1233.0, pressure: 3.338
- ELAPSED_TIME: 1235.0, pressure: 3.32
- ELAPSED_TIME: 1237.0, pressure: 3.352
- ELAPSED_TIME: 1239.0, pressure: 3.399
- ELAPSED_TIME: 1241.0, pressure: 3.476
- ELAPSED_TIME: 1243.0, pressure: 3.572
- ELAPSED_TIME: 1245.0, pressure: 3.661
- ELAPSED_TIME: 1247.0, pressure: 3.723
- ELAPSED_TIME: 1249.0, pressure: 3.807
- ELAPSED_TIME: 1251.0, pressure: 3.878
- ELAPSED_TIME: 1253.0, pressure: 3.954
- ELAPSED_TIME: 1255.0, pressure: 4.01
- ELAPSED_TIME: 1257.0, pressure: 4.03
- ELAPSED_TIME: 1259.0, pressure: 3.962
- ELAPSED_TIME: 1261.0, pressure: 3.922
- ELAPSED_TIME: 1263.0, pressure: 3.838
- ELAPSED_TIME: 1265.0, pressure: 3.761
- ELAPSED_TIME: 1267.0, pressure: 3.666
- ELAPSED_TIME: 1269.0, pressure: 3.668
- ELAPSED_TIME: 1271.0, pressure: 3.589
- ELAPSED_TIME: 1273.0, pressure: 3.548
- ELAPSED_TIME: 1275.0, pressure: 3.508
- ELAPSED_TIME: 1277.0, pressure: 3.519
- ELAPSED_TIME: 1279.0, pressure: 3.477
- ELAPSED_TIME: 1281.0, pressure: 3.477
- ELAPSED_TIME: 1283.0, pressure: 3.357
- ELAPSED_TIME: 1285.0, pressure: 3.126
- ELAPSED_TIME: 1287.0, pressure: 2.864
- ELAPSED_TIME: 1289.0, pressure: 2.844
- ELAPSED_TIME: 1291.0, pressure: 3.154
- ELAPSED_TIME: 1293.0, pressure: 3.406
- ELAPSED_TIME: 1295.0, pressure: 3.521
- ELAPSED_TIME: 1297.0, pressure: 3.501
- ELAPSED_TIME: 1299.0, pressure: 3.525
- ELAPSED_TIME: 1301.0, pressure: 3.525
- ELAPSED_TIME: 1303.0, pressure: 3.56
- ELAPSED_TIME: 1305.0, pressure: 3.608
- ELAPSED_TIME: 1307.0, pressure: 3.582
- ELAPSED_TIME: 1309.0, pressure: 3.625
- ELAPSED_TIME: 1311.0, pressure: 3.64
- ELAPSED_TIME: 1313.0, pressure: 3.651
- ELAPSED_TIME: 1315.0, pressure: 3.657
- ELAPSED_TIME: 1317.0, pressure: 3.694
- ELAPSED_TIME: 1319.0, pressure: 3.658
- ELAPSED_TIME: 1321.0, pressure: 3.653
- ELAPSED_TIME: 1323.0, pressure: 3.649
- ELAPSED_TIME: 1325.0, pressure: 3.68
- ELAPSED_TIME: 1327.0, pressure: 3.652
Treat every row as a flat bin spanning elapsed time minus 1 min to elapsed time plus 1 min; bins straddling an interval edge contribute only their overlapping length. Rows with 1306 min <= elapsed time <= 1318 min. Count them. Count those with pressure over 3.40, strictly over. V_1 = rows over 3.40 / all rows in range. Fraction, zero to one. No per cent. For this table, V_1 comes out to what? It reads 1.0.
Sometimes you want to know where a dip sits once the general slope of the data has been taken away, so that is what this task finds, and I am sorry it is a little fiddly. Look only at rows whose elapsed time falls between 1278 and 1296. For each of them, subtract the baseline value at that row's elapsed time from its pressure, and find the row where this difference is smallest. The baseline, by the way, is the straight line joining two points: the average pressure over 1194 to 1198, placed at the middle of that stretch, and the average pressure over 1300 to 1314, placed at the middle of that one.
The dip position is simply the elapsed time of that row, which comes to 1289.0 min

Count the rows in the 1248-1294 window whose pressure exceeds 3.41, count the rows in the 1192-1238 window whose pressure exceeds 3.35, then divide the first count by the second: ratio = 1.2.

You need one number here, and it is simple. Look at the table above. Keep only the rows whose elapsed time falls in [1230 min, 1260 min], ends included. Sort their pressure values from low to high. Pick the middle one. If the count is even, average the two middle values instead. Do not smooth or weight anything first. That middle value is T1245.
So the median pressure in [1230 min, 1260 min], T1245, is 3.7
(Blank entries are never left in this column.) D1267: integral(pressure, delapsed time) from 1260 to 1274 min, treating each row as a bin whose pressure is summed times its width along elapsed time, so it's 52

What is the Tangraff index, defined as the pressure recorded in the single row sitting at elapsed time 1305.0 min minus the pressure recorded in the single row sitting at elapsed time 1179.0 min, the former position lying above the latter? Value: -0.52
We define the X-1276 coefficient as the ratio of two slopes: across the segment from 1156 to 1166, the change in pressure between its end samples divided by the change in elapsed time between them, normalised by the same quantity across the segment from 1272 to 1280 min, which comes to -4.3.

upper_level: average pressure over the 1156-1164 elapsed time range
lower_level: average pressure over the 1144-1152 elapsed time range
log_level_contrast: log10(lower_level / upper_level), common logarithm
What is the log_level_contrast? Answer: -0.057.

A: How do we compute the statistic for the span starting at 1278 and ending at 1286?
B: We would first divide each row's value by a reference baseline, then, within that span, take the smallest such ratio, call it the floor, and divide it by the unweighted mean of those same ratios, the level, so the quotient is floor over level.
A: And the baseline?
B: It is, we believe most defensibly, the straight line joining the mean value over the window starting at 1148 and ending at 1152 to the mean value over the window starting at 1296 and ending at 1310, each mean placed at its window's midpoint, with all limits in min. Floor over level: 0.926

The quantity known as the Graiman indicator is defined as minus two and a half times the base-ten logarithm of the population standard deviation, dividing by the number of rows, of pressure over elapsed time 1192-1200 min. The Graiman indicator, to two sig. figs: 2.3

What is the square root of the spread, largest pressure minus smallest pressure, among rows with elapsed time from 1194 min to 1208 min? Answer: 0.59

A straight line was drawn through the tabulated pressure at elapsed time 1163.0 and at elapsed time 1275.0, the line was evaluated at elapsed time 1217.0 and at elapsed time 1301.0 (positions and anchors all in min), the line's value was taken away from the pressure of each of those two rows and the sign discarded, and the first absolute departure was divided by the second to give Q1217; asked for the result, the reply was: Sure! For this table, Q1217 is 6.1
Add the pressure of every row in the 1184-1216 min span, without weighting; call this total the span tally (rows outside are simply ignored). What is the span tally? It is 58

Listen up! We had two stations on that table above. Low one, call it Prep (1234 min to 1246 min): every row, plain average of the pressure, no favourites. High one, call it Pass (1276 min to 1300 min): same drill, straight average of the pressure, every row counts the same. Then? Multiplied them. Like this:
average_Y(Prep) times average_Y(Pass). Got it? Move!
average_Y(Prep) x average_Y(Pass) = 11.5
